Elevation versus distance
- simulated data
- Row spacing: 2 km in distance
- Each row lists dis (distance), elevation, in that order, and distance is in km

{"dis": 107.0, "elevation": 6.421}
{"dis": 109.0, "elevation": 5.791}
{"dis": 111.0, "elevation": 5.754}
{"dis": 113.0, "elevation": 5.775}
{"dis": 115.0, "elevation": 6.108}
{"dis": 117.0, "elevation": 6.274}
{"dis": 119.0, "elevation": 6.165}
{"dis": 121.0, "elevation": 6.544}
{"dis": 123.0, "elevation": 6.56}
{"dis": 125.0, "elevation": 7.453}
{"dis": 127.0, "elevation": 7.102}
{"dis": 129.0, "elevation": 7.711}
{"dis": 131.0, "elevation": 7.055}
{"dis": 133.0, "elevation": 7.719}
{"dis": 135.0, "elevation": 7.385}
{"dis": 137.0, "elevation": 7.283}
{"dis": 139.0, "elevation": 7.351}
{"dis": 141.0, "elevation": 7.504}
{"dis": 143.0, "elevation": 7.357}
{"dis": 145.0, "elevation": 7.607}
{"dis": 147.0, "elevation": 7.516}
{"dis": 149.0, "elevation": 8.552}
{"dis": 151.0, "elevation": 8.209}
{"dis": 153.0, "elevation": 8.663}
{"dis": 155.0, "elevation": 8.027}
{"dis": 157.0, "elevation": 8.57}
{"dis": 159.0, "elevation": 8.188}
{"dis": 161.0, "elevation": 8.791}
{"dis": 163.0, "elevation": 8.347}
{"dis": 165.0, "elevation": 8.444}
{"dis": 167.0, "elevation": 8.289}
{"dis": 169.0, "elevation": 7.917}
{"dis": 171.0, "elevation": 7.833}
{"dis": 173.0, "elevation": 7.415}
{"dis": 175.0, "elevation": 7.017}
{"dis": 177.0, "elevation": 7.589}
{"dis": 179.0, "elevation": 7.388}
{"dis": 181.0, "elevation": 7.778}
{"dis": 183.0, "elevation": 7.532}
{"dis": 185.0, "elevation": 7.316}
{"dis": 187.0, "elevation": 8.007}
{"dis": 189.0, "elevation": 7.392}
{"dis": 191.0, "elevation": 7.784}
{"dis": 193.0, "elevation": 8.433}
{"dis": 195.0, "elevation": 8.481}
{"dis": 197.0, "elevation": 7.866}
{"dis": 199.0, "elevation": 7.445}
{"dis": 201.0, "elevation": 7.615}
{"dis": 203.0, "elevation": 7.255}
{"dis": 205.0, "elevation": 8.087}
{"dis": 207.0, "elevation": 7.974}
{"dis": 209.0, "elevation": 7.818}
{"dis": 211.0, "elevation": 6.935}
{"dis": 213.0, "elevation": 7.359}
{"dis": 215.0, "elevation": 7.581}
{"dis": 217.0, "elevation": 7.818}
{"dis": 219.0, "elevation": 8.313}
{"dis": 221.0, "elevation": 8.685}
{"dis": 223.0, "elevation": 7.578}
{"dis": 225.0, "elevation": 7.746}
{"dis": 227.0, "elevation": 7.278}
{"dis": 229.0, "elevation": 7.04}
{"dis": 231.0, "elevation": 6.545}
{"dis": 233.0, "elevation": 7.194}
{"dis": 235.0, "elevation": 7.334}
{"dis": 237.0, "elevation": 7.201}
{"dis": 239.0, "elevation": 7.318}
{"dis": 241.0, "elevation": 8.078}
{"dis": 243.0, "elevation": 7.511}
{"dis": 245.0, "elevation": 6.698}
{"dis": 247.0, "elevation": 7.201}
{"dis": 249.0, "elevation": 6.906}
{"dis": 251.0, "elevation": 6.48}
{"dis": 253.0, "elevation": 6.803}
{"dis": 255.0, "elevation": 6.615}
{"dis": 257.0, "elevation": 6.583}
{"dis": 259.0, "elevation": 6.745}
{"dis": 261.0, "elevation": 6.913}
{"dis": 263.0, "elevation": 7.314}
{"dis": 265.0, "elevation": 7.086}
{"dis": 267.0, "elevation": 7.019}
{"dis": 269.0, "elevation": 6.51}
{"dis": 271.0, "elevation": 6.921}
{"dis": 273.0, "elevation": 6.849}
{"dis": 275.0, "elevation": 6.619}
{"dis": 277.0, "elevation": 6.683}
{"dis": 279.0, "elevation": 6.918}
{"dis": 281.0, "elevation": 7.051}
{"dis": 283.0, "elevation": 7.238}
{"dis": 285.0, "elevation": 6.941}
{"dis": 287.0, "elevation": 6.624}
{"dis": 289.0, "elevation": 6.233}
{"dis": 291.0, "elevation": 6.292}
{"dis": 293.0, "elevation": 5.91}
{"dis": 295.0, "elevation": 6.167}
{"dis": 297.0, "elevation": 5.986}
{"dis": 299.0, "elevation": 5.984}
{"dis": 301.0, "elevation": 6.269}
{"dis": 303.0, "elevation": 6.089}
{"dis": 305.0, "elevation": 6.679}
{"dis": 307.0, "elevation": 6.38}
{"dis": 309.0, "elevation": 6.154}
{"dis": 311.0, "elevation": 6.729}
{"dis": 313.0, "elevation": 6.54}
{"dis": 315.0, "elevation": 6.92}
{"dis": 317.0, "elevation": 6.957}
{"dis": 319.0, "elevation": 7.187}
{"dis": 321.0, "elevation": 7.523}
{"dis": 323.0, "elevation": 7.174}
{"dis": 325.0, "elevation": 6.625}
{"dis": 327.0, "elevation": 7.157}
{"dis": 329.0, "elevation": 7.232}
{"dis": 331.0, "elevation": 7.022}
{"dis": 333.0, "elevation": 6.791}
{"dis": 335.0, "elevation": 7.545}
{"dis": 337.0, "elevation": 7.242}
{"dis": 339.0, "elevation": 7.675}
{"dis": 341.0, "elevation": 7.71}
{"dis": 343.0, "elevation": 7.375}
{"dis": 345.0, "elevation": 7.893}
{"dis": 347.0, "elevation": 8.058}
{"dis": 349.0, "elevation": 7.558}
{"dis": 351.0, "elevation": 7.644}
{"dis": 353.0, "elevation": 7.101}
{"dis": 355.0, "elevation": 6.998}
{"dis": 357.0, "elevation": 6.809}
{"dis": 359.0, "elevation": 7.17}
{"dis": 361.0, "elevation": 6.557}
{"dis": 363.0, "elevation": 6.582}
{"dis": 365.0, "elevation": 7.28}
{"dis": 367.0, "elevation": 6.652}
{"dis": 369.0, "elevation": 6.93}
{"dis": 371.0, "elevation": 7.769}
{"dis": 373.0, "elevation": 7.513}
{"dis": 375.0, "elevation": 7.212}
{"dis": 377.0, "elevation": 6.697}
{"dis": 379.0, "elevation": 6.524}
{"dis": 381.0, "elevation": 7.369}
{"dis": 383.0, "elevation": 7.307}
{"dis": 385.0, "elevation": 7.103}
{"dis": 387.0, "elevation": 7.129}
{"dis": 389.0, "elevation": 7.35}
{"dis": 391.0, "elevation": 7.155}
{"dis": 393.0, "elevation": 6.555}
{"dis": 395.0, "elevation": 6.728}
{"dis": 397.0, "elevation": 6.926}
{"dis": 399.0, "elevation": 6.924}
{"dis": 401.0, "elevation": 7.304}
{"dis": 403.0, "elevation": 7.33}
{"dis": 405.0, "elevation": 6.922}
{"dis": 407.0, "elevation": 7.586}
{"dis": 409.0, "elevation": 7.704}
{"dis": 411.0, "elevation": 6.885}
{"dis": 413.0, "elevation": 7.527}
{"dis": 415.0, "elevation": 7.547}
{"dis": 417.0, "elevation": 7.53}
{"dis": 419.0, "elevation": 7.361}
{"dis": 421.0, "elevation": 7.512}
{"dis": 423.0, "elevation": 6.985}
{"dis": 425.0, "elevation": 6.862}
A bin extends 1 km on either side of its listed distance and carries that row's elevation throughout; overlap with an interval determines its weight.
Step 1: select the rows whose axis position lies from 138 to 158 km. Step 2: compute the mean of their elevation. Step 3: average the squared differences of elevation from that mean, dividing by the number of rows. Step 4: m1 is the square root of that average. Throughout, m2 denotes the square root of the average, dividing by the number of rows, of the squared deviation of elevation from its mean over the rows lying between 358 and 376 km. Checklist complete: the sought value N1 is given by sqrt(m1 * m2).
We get 0.450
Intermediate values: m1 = 0.50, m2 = 0.402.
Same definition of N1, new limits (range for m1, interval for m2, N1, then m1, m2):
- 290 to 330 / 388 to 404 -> 0.366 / 0.48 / 0.279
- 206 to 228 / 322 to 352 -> 0.422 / 0.46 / 0.385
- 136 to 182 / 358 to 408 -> 0.417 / 0.50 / 0.344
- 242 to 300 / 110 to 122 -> 0.332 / 0.40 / 0.276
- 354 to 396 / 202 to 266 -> 0.432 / 0.35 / 0.539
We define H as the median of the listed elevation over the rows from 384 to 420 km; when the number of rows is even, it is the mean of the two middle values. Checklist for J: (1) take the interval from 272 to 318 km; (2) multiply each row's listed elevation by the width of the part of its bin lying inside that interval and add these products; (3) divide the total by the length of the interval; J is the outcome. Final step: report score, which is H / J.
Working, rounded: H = 7.2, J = 6.5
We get 1.11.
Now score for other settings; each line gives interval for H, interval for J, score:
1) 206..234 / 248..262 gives 1.13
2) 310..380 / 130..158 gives 0.92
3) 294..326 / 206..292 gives 0.92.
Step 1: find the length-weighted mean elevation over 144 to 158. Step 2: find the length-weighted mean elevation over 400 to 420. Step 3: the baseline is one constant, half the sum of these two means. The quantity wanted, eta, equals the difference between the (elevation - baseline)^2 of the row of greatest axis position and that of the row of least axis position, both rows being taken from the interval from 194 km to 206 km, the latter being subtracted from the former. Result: -0.4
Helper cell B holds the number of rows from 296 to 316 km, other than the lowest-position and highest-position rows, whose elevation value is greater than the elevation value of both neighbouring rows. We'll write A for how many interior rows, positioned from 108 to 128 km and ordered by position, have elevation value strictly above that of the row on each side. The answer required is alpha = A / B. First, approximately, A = 2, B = 3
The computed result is 0.7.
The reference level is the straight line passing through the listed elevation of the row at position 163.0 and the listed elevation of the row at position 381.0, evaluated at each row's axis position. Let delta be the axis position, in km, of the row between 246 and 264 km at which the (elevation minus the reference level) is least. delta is 251.0 km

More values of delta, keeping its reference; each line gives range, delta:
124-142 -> 131.0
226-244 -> 231.0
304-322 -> 309.0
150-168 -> 155.0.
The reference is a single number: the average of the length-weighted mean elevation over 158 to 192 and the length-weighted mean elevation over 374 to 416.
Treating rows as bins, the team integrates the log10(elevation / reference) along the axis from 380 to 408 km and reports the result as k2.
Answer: -0.61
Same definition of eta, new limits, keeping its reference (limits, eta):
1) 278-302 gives 1.5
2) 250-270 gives -0.1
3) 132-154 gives 0.8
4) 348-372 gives 0.0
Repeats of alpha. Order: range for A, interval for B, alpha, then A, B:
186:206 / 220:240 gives 1.0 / 2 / 2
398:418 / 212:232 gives 1.5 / 3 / 2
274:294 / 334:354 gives 0.7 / 2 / 3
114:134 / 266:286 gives 1.5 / 3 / 2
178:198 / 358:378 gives 1.5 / 3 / 2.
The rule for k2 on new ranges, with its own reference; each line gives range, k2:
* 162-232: 0.87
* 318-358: -0.40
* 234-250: -0.20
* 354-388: -0.92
